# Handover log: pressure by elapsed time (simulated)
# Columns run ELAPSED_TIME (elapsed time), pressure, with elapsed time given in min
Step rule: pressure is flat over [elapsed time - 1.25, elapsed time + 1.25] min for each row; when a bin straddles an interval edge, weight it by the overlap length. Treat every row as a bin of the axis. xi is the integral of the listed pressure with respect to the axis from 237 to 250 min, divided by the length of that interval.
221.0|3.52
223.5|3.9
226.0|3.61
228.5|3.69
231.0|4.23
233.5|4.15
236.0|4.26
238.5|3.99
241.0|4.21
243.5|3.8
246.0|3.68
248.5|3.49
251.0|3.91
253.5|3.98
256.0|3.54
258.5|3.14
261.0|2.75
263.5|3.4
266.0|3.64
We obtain 3.84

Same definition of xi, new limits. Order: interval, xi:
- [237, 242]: 4.10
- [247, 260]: 3.60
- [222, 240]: 3.97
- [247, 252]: 3.69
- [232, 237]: 4.20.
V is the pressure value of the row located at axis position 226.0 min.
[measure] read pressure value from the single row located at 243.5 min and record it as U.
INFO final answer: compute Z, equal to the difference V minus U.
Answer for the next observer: -0.2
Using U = 3.8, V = 3.61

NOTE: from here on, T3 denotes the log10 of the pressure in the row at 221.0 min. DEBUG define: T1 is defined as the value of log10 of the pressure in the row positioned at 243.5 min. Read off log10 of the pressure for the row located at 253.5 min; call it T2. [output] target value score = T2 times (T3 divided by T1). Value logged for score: 0.57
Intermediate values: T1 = 0.58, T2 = 0.60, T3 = 0.55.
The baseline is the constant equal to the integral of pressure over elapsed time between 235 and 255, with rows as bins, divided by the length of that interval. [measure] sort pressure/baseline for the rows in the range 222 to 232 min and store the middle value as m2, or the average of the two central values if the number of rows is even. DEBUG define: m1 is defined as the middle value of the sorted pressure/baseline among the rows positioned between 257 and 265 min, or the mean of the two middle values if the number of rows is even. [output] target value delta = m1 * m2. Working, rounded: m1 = 0.80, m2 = 0.97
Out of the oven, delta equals 0.78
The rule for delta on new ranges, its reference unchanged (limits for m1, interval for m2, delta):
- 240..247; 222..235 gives 0.97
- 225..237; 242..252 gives 1.02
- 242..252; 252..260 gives 0.87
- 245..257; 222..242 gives 0.98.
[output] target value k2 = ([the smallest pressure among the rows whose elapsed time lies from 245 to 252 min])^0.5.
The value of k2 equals 1.87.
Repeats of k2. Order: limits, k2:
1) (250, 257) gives 1.88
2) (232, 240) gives 2.00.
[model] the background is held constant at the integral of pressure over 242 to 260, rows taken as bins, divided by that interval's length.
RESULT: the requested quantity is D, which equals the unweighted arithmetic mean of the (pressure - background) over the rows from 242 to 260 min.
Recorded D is 0.00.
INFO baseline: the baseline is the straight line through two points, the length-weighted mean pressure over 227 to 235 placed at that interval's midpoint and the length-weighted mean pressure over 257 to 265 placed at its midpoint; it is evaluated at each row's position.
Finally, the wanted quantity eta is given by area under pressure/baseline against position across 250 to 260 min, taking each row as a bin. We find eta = 10.91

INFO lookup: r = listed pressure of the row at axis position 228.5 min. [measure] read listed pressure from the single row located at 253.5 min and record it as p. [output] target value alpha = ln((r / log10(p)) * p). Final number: 3.20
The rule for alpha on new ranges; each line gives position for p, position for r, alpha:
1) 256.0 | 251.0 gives 3.23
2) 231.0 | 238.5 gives 3.29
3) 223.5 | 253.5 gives 3.27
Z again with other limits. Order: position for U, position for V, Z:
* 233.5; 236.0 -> 0.1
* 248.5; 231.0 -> 0.7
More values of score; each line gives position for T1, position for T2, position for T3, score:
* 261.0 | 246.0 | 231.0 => 0.81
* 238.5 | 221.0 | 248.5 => 0.49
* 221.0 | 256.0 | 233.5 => 0.62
